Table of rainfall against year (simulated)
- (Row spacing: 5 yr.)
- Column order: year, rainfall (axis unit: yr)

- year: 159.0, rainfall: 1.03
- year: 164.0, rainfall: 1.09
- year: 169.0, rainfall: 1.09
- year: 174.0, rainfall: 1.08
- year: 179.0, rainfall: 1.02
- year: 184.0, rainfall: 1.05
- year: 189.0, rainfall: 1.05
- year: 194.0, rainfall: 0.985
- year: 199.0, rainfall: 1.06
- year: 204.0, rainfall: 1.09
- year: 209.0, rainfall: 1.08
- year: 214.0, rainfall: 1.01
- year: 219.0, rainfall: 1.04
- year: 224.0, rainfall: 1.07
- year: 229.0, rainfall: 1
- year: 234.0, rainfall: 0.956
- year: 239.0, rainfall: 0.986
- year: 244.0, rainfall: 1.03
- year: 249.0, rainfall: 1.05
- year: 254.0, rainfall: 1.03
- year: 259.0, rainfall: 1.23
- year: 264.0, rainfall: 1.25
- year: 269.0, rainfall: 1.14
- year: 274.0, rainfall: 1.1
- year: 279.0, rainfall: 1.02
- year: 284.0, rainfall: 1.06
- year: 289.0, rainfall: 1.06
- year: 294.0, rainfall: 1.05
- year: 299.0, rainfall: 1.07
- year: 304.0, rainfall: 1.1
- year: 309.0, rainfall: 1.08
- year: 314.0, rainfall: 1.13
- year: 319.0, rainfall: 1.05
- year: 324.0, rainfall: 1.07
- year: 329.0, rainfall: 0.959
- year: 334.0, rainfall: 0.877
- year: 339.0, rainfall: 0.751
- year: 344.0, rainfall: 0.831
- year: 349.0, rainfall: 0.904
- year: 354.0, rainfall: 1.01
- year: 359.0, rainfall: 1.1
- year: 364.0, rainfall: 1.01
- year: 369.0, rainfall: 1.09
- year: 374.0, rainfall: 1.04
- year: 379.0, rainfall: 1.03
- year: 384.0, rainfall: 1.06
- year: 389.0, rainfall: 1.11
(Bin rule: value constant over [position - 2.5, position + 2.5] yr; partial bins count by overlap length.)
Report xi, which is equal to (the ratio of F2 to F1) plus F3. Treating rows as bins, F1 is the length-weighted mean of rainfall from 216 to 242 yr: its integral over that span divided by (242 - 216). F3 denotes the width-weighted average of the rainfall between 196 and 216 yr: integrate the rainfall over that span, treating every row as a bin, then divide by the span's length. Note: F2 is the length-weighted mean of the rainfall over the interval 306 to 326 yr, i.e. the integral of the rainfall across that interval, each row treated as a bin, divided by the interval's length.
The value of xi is 2.13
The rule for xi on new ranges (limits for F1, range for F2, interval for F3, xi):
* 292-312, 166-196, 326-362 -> 1.89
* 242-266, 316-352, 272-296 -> 1.88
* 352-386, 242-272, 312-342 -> 2.04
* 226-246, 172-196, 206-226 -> 2.09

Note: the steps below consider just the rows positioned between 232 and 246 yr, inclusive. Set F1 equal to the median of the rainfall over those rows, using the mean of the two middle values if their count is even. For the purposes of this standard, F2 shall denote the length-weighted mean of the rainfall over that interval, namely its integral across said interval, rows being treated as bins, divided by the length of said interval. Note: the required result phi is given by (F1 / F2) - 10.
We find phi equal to -9.00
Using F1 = 0.99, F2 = 0.99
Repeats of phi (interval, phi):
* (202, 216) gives -8.98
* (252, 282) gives -9.01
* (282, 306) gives -9.01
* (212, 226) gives -9.00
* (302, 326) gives -9.01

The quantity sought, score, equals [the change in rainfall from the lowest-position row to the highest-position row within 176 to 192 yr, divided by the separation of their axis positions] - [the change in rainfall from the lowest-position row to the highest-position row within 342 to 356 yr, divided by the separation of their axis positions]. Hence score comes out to -0.015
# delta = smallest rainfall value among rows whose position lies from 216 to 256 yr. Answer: 0.956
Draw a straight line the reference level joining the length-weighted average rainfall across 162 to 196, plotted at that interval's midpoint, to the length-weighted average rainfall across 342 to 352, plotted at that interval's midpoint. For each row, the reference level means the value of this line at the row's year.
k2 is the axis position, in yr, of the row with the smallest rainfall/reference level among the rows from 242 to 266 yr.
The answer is 244.0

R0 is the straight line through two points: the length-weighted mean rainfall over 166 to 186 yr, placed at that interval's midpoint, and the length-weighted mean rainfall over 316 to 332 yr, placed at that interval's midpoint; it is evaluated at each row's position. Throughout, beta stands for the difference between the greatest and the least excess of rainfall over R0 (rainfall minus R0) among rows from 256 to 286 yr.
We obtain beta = 0.23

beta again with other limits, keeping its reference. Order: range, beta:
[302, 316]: 0.05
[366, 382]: 0.06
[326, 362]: 0.35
